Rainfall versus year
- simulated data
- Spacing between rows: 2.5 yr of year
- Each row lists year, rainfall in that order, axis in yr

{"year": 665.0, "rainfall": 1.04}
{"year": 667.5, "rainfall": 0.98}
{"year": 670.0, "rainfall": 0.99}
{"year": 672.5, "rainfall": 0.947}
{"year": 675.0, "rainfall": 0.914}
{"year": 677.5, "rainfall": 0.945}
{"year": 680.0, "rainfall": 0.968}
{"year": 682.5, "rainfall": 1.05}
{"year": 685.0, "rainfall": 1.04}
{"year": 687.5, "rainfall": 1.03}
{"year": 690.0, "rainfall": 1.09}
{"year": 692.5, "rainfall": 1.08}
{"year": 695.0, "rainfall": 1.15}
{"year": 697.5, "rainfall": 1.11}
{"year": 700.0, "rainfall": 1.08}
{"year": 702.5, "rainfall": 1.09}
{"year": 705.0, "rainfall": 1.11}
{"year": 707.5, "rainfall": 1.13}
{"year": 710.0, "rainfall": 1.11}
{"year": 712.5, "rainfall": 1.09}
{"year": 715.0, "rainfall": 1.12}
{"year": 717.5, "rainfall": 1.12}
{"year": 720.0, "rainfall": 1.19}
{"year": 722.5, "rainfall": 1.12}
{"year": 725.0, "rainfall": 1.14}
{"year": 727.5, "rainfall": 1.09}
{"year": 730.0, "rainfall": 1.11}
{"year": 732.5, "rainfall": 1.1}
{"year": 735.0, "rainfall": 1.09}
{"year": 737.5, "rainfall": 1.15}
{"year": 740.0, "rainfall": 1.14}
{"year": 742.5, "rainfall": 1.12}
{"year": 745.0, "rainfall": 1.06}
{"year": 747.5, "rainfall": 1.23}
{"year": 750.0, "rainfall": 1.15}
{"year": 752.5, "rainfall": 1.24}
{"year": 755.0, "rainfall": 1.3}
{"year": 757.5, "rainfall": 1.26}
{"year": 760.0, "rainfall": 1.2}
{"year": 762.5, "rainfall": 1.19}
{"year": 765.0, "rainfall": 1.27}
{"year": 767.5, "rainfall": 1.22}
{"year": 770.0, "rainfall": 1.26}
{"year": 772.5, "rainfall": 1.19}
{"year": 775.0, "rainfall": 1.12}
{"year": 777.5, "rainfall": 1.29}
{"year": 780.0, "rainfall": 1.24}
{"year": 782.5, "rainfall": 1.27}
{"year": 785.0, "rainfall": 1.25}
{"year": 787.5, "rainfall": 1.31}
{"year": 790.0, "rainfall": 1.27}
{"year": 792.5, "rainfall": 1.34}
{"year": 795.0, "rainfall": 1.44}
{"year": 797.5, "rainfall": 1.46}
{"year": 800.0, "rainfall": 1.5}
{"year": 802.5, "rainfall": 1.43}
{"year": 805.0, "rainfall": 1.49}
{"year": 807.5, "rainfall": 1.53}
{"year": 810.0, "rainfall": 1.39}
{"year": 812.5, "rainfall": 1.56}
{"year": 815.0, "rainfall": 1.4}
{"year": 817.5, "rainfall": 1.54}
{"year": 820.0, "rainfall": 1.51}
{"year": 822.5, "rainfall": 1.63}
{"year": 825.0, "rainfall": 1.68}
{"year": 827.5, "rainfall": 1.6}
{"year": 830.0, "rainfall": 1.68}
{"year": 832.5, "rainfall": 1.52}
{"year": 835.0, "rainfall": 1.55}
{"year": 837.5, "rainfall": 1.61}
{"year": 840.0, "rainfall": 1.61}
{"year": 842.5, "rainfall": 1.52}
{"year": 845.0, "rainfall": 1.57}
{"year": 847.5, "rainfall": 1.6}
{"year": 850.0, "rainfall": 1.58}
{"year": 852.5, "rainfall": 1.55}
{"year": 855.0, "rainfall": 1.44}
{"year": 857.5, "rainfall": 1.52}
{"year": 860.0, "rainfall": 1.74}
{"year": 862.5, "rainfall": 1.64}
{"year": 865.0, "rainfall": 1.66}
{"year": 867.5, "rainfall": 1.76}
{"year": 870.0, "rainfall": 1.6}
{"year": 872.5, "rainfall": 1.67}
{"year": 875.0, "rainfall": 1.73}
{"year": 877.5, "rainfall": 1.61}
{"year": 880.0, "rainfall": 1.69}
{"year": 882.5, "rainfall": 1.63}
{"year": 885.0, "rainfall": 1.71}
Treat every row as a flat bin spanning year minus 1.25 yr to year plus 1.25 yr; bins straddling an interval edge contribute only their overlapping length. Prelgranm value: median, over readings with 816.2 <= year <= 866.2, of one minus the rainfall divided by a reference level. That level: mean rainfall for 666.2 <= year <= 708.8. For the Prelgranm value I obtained -0.53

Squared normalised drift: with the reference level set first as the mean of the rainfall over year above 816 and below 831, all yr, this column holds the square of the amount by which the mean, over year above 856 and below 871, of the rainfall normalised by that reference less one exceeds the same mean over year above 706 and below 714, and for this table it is 0.11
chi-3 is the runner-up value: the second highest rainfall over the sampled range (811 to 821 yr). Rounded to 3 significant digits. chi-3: 1.54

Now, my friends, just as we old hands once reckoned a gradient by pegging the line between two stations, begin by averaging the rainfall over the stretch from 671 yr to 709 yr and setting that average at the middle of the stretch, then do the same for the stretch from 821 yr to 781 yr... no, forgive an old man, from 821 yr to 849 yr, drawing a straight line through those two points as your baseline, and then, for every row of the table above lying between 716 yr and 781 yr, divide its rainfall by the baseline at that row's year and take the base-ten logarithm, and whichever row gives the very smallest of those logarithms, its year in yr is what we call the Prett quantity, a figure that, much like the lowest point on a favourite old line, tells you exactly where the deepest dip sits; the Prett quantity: 775.0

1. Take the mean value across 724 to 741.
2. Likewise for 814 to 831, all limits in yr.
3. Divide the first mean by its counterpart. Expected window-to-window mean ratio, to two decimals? 0.71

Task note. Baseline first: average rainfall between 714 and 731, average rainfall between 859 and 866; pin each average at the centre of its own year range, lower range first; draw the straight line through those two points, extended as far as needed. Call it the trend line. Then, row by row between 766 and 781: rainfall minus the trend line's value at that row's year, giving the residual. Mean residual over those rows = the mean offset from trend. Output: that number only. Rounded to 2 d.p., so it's -0.11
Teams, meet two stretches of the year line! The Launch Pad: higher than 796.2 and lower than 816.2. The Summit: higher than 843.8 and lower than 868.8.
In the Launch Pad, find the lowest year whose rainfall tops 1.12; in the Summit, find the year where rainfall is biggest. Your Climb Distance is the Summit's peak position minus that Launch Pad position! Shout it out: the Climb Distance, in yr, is 70.0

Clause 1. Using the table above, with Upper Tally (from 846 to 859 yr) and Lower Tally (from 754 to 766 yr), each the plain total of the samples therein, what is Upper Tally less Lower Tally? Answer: 1.5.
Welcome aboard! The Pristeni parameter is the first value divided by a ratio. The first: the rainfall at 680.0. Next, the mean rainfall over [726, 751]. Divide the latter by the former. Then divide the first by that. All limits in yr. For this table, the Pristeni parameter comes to 0.83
